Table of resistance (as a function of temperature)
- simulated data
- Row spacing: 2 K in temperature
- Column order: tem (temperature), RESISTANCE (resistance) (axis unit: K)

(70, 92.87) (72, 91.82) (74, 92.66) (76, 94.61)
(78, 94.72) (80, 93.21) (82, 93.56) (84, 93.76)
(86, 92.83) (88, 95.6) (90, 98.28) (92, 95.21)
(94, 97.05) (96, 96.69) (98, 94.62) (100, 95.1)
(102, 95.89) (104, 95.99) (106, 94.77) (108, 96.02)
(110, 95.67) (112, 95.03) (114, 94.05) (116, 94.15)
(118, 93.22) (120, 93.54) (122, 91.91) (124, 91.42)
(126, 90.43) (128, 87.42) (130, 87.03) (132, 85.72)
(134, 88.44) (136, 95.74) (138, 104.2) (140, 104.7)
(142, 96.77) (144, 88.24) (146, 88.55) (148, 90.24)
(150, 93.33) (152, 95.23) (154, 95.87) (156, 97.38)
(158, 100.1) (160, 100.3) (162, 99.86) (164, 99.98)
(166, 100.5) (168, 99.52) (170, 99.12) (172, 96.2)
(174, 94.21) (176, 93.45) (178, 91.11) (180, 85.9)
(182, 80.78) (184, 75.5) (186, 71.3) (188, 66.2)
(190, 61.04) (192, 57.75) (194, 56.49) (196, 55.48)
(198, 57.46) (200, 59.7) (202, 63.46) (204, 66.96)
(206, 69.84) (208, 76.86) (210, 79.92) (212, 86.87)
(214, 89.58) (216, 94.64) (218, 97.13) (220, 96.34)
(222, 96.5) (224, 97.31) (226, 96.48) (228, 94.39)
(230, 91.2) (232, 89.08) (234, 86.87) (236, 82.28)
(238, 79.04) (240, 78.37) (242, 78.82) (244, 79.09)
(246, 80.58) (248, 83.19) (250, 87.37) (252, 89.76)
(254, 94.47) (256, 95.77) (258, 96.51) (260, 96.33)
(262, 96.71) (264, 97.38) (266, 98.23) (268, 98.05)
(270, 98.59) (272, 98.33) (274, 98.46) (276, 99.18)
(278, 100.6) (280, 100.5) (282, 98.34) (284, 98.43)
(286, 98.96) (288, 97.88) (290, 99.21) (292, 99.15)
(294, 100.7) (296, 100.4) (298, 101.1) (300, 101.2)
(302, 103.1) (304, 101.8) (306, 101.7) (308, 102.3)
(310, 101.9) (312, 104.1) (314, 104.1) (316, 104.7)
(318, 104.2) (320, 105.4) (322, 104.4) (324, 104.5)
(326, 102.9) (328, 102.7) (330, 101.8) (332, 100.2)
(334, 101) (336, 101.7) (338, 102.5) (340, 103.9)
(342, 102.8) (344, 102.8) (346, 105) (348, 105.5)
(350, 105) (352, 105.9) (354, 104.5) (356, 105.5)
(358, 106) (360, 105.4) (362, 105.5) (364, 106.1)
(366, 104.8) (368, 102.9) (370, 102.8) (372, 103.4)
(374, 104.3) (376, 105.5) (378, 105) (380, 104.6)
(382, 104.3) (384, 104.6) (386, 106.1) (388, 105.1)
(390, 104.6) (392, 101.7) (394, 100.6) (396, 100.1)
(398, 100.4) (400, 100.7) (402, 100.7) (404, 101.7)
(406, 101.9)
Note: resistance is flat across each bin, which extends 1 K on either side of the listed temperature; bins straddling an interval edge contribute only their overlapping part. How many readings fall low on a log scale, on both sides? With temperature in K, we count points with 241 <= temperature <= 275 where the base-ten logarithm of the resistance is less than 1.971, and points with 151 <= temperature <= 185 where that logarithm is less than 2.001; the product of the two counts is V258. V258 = 90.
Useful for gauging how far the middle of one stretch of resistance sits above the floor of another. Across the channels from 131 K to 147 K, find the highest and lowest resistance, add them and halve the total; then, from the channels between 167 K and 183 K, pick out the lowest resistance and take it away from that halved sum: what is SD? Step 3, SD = 14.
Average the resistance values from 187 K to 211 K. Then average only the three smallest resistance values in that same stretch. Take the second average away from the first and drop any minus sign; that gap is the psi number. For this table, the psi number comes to 7.8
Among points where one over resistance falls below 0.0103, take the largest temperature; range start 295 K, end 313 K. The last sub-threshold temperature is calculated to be 312 K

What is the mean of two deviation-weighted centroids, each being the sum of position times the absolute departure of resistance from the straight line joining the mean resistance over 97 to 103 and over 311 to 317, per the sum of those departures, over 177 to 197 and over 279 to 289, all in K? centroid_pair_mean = 237.0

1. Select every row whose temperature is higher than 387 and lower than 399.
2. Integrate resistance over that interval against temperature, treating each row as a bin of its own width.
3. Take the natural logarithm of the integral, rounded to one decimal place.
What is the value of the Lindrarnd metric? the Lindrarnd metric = 7.1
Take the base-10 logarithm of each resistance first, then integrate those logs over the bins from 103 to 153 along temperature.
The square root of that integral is 9.9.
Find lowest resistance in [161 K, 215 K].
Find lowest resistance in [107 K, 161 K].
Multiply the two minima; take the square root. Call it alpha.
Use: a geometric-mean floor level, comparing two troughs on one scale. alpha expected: 69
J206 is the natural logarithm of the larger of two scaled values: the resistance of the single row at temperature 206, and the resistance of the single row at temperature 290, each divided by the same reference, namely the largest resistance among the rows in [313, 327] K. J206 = -0.061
